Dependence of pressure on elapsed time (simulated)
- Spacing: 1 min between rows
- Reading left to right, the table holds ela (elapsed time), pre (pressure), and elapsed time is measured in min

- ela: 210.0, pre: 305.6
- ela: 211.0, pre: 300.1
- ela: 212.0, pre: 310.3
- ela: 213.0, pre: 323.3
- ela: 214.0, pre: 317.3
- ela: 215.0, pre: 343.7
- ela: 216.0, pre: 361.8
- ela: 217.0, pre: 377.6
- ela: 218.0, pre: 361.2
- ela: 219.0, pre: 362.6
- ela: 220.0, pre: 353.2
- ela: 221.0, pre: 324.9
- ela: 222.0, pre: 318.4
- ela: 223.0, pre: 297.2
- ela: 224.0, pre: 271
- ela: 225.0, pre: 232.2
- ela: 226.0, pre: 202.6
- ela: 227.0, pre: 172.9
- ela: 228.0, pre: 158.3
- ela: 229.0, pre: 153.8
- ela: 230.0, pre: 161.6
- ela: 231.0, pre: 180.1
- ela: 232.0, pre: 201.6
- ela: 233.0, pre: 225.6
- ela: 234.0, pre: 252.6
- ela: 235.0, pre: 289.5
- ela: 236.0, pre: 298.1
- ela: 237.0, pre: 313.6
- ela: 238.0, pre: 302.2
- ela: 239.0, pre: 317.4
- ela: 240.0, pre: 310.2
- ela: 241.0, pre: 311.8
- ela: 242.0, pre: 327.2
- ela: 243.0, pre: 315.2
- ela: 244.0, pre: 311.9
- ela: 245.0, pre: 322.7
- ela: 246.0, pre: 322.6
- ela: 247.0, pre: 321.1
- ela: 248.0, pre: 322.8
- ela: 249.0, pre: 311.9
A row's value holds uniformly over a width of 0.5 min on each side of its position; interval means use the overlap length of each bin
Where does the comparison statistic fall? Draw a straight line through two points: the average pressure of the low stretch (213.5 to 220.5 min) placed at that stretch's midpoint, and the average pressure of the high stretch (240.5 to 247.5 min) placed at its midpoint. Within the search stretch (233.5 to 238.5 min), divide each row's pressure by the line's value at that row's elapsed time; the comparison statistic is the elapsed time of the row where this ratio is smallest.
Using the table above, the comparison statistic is 234.0 min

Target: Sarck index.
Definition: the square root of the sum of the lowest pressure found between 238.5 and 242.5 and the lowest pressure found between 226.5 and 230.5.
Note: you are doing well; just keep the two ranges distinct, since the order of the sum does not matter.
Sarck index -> 21.5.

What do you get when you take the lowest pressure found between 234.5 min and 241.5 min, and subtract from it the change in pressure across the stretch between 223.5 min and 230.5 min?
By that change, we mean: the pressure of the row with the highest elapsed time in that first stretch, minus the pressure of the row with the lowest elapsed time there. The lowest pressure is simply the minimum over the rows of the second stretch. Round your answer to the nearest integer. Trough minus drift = 399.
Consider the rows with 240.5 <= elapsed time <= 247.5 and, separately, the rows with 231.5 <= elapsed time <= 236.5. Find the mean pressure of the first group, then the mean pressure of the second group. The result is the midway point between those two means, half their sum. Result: 286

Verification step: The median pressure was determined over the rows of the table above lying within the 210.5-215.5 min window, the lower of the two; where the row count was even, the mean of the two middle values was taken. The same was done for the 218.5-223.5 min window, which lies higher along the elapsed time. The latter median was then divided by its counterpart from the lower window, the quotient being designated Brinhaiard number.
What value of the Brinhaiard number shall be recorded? 1.0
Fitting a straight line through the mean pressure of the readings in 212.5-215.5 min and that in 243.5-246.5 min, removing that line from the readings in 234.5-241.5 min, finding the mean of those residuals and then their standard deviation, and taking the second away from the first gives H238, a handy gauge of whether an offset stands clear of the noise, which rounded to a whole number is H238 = -25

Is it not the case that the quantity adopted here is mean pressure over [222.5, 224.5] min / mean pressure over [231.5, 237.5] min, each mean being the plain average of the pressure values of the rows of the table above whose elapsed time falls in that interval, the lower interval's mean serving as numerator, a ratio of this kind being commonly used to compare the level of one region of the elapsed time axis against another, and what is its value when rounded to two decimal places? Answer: 1.08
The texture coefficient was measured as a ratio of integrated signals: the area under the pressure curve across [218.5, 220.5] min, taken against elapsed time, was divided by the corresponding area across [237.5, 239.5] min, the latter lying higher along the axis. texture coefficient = 1.16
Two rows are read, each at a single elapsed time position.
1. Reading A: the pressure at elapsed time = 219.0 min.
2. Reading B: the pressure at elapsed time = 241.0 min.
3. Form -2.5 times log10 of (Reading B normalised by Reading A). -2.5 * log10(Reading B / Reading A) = 0.16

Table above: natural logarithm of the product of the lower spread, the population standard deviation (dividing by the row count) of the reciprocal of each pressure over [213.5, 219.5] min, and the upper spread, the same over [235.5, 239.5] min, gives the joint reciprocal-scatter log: -18.1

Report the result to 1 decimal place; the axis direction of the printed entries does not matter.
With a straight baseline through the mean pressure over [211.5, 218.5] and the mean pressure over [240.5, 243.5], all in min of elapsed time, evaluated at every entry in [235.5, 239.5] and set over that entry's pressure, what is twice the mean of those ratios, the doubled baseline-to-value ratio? 2.1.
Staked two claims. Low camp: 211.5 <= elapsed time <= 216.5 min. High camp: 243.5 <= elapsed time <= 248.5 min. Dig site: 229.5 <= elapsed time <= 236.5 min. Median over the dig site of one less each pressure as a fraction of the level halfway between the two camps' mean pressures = 0.31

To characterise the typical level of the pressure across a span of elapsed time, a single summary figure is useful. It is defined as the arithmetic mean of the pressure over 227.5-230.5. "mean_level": 158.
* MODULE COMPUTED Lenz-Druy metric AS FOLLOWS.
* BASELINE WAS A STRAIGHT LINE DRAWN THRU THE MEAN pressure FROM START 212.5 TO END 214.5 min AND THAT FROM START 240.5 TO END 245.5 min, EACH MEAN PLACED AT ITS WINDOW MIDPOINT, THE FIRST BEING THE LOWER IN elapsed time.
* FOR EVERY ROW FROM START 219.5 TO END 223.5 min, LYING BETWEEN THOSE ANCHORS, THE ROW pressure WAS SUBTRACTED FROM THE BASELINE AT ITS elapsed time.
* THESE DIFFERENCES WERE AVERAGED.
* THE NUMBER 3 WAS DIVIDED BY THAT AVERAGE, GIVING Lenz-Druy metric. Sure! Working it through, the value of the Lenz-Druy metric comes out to -0.79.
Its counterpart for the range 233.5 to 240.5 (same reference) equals 0.15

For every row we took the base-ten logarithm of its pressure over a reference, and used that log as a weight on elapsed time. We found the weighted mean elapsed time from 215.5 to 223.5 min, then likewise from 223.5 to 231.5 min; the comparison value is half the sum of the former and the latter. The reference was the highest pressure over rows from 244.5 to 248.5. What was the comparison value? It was 222.5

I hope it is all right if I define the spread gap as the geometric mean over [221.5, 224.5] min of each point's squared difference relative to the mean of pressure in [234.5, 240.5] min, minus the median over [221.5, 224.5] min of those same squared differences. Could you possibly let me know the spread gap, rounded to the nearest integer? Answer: 60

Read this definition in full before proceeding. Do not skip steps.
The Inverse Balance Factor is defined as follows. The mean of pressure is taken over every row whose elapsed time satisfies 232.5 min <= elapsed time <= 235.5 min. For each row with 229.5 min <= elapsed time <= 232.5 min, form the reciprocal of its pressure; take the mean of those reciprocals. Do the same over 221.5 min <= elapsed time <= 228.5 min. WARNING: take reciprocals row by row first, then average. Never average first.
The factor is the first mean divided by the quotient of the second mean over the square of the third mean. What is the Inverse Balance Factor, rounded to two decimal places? 0.93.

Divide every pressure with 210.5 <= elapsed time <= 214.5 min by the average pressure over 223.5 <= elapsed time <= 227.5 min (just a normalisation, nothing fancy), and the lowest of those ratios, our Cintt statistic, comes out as 1.4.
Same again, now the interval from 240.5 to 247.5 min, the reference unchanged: 1.4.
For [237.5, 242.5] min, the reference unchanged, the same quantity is 1.4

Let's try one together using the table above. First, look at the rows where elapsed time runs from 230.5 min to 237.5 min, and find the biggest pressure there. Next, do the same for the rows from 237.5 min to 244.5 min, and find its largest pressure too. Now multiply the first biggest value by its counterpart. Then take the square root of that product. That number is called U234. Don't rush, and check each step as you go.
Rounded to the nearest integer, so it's 320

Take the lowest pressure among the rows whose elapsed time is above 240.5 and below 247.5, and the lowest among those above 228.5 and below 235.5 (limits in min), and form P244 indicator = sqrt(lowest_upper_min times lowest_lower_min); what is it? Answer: 219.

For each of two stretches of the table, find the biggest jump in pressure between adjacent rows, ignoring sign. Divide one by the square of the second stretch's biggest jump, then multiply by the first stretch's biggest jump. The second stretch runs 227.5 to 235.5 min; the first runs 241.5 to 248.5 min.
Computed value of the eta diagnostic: 0.009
